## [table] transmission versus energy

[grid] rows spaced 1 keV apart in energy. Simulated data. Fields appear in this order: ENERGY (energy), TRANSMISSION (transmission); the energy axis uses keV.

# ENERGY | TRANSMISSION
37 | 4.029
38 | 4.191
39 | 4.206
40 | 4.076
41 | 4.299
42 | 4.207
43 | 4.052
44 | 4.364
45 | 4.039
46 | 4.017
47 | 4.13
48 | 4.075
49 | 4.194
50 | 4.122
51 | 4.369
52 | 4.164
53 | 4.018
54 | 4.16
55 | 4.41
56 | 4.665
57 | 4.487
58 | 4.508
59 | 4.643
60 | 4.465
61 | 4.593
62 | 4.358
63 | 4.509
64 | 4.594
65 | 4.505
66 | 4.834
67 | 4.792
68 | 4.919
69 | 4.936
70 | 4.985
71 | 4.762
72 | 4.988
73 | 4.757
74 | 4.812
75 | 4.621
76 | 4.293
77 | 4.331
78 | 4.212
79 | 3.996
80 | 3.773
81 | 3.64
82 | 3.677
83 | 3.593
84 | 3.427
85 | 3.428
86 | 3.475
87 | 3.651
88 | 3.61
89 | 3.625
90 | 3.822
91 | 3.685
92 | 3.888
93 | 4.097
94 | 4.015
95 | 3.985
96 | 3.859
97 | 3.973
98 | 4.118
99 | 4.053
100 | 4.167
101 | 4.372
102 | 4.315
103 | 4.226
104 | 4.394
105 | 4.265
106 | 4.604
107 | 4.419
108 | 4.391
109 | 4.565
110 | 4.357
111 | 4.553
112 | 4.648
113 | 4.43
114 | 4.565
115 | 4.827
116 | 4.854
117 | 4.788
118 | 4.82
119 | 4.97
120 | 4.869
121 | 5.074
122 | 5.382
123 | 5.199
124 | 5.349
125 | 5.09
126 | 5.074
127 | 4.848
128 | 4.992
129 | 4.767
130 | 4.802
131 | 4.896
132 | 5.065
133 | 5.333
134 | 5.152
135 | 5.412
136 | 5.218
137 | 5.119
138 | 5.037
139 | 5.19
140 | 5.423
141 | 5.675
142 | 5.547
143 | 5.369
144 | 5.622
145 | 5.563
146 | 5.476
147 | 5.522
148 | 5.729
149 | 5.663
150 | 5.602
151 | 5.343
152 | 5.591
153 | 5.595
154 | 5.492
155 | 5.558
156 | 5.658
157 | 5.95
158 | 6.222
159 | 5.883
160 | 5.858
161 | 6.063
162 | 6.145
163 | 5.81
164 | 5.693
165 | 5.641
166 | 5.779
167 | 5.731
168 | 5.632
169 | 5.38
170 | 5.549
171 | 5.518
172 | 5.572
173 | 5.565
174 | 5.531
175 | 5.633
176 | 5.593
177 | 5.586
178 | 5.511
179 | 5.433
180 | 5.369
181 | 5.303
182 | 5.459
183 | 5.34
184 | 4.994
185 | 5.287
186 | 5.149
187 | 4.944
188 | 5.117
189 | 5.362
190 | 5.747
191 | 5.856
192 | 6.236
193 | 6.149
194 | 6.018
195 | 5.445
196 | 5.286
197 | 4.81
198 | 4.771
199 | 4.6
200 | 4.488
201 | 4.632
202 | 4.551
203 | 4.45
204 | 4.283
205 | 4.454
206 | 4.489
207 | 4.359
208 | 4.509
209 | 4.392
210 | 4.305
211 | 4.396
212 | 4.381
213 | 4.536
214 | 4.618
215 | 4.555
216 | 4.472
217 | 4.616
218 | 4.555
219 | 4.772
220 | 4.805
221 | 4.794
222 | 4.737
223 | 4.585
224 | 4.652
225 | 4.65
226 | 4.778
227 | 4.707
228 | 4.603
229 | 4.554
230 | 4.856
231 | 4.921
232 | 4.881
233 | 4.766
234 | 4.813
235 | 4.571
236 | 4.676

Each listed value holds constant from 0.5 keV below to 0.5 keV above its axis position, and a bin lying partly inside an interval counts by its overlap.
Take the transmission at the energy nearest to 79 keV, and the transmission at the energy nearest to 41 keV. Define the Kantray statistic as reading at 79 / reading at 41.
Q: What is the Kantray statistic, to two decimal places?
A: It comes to 0.93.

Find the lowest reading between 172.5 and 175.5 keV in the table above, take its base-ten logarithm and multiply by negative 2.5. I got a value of -1.86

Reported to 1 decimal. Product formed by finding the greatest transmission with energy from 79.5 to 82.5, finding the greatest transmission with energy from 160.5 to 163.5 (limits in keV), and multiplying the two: 23.2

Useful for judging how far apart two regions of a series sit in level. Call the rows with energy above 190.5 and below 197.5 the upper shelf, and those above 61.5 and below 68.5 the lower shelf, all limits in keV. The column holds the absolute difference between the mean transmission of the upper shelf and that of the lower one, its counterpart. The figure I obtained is 1.0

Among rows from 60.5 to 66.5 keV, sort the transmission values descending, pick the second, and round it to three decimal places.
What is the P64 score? 4.594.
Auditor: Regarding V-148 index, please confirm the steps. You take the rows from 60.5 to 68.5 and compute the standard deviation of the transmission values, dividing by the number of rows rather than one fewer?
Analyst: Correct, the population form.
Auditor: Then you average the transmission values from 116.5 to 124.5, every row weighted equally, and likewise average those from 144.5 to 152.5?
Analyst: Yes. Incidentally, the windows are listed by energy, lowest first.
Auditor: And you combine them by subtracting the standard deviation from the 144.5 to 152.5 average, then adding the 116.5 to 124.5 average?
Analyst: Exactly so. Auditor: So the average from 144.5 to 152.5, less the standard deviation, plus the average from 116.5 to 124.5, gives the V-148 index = 10.4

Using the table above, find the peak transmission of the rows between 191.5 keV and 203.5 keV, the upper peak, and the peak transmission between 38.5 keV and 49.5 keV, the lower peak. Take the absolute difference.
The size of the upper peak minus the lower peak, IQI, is 1.9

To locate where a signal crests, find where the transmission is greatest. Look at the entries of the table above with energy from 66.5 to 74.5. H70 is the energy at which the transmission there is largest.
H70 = 72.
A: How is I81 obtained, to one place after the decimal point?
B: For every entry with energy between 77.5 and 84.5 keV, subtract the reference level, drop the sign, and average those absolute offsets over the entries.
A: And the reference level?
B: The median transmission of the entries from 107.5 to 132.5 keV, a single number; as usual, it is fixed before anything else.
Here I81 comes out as 1.1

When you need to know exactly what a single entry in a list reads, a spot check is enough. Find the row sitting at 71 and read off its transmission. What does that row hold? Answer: 4.762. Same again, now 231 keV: 4.921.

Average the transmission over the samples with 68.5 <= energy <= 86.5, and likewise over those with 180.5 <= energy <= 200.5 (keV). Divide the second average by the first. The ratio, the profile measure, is 1.26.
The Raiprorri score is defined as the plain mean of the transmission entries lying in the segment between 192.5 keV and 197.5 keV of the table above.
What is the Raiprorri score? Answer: 5.5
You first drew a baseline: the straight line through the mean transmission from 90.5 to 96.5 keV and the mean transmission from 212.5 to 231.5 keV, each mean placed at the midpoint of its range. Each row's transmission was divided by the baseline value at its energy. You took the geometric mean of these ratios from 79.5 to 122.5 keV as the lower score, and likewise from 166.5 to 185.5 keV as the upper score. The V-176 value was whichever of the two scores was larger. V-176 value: 1.24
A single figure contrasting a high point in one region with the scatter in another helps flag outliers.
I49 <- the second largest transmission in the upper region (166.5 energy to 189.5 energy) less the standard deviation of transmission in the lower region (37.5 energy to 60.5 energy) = 5.44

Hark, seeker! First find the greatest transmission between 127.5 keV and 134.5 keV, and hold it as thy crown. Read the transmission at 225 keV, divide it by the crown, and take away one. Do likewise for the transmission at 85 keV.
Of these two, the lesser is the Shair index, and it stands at -0.36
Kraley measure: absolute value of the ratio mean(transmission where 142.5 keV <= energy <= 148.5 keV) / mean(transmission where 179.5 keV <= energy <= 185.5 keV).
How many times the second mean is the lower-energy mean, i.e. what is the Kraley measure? 1.05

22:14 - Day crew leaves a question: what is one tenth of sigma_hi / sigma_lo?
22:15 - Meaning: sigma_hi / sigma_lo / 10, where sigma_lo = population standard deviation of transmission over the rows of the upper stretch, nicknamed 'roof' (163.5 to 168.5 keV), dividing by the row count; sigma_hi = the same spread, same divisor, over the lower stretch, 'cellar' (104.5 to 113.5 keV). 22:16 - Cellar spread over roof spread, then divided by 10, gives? 0.22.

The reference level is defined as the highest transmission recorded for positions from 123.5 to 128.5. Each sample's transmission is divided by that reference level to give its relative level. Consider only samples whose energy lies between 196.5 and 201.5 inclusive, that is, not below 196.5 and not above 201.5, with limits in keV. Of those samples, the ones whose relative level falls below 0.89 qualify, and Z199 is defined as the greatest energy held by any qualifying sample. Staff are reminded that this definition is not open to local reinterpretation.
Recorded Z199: 201 keV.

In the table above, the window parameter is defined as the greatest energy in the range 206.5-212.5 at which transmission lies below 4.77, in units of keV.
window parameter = 212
